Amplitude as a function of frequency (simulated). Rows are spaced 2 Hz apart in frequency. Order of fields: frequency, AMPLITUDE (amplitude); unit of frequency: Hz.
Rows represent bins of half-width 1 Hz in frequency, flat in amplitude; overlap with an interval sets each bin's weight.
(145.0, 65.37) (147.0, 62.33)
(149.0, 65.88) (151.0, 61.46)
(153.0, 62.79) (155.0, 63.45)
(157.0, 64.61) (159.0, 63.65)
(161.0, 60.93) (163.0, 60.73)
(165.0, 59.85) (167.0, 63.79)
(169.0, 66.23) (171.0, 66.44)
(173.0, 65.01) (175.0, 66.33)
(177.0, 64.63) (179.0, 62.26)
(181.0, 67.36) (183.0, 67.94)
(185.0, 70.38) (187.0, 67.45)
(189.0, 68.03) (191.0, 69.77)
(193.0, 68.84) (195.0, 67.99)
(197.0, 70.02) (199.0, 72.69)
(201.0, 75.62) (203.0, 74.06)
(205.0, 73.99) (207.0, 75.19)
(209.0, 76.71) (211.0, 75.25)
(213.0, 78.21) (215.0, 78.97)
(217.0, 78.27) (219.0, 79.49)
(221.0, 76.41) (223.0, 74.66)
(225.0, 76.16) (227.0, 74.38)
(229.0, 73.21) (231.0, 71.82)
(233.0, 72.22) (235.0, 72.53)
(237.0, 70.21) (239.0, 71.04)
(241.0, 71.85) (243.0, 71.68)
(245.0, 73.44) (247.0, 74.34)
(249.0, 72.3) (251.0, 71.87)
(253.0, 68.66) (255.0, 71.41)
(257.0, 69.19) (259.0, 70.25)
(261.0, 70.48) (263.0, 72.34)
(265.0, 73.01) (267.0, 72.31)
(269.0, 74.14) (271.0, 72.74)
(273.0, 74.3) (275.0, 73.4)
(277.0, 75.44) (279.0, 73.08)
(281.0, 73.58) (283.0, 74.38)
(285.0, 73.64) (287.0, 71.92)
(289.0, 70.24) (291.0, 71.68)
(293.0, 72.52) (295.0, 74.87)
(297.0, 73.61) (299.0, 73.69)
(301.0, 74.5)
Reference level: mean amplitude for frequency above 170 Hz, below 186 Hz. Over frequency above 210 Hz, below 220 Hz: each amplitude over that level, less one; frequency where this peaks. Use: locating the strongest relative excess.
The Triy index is 219.0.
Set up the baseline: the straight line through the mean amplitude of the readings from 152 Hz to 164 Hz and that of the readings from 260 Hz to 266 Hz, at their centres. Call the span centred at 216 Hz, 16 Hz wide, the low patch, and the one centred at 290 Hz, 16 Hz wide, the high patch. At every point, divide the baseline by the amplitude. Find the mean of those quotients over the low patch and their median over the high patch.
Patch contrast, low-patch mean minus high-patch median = -0.15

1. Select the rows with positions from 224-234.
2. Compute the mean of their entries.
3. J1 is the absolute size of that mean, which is 74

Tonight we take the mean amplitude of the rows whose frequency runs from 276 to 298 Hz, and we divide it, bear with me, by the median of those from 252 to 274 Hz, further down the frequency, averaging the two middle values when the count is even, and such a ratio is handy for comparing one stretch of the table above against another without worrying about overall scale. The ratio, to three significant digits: 1.01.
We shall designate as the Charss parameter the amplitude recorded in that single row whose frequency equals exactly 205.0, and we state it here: 73.99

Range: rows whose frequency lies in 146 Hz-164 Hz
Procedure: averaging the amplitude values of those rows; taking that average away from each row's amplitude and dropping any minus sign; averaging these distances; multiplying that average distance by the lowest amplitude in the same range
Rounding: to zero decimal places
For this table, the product 82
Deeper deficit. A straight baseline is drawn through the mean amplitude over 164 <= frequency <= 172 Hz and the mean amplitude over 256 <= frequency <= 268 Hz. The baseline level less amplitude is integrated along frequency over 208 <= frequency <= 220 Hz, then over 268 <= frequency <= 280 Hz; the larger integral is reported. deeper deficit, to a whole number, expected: -20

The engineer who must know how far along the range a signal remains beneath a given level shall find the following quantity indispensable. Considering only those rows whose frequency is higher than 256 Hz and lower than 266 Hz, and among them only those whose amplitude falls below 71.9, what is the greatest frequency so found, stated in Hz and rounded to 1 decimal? 261.0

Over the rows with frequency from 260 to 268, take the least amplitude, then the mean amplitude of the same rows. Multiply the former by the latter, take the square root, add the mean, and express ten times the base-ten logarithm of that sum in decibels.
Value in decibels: 21.6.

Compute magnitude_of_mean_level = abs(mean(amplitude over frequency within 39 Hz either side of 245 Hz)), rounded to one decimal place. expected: 73.6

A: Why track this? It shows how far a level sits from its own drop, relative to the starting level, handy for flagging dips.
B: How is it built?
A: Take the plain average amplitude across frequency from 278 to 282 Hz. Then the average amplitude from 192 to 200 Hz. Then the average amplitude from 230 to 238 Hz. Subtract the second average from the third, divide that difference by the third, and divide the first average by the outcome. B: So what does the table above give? 2905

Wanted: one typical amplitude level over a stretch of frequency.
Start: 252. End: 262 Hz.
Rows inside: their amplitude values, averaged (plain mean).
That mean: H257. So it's 70.0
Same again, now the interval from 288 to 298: 72.6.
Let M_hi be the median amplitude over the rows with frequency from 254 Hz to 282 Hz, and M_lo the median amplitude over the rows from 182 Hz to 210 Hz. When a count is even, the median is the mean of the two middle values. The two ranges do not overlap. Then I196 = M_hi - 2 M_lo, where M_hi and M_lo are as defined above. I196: -68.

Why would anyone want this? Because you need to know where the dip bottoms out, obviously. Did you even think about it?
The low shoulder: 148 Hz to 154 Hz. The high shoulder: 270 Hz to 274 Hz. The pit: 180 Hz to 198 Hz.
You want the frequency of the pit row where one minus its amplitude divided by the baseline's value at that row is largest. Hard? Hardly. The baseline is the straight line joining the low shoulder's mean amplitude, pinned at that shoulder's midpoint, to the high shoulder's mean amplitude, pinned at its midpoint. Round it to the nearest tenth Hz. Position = 195.0 Hz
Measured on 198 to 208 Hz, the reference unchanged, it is 199.0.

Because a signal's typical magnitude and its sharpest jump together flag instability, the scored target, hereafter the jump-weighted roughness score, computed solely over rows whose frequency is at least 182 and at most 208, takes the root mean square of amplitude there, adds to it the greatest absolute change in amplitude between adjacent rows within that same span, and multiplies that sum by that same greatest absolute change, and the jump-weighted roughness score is 217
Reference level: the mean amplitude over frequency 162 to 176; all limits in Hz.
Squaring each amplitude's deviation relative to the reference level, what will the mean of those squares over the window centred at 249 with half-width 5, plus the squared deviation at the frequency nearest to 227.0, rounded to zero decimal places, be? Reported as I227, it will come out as 175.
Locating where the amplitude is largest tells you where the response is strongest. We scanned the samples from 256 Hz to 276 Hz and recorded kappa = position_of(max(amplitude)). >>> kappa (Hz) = 273.0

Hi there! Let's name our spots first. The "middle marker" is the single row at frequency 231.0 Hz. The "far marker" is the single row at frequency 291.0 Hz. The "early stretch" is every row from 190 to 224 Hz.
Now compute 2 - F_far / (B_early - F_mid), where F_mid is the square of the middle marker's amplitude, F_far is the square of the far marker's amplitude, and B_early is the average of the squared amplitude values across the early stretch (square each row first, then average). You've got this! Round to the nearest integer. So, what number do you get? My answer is -11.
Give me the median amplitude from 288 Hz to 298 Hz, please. 72.5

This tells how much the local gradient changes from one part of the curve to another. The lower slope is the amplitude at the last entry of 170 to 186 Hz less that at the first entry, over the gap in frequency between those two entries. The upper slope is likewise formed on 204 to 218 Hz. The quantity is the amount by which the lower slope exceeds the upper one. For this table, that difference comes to -0.1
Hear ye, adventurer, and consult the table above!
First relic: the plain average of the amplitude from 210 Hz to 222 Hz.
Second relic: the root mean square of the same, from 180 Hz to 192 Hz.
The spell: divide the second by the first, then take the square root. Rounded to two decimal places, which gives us 0.94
